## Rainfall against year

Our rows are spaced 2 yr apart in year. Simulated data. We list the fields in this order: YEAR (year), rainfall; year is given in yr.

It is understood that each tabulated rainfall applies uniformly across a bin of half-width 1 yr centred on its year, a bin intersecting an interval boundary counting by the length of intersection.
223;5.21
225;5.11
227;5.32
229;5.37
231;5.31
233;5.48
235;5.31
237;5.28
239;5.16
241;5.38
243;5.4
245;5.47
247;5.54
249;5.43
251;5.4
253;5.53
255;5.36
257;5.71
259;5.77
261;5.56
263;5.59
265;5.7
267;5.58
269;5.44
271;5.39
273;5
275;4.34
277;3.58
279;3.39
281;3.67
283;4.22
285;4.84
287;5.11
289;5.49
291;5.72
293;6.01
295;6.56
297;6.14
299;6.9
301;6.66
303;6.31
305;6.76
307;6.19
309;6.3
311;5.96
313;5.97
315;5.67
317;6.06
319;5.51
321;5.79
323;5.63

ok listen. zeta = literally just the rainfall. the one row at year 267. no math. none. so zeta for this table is 5.58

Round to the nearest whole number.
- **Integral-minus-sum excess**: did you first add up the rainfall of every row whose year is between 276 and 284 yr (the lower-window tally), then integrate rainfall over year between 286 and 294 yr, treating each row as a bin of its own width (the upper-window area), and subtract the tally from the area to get 30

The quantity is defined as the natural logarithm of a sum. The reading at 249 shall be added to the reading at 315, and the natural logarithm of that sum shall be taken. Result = 2.41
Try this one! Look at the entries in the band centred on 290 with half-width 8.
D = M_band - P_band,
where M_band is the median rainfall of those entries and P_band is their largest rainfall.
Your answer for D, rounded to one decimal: -1.0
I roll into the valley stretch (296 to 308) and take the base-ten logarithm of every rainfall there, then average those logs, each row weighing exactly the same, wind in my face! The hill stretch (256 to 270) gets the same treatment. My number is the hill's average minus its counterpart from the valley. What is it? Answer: -0.06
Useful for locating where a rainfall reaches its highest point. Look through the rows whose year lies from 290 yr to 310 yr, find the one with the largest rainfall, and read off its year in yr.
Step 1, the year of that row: 299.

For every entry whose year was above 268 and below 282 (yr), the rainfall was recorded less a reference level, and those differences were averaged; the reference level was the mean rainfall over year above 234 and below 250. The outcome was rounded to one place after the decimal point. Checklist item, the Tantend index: -1.0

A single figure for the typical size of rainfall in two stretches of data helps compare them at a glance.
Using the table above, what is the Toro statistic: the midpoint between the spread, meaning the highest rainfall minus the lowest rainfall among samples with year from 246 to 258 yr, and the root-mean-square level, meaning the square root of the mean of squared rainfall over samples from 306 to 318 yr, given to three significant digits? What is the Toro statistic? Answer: 3.19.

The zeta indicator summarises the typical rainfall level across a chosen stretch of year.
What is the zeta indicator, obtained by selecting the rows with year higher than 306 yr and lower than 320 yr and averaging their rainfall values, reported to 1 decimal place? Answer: 6.0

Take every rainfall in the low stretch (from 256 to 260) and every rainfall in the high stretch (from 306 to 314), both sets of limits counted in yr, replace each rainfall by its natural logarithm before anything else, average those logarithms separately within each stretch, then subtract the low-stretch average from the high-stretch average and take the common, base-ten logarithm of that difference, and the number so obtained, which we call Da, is -1.2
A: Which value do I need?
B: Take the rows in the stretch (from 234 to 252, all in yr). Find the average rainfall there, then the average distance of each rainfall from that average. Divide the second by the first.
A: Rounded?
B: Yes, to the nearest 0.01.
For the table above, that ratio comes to 0.02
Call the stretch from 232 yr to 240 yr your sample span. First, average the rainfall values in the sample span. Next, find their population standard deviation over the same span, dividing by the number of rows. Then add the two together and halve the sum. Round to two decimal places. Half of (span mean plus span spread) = 2.71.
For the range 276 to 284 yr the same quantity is 2.01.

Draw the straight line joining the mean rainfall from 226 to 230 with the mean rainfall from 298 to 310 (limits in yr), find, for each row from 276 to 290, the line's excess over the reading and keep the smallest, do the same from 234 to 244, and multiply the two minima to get 0.11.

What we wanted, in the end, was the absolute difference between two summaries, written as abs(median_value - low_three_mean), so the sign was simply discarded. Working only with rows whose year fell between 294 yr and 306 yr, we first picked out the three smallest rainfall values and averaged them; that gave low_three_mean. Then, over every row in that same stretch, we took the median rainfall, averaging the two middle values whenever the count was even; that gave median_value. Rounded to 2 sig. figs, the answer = 0.27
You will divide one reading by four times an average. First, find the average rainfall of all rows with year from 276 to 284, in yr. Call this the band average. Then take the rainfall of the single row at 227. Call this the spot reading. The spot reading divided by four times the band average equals 0.36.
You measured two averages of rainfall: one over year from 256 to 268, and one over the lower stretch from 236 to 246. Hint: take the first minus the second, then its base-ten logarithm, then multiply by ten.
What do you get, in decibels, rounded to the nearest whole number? -5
